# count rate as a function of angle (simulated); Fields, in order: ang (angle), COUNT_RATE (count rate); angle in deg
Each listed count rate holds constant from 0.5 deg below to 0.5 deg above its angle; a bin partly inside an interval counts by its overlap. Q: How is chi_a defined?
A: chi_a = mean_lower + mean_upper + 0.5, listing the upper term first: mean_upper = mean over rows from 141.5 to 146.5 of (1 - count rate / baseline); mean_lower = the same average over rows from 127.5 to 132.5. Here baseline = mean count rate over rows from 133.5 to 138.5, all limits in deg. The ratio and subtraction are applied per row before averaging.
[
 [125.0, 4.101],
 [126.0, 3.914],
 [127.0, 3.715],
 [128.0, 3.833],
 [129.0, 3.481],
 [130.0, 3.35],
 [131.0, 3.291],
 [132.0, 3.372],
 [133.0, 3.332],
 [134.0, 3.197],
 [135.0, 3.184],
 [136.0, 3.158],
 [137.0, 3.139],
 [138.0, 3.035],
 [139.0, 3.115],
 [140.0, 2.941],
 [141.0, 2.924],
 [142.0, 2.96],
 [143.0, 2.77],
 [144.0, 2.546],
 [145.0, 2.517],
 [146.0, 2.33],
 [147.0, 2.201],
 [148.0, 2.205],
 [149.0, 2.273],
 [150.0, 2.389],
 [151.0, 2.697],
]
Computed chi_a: 0.56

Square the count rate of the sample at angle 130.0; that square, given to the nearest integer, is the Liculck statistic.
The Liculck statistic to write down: 11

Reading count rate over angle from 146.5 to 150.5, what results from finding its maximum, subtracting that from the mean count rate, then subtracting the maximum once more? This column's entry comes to -2.5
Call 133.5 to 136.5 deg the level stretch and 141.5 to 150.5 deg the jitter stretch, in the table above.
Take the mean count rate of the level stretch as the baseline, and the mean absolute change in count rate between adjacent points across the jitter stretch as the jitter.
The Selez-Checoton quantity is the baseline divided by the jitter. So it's 26.9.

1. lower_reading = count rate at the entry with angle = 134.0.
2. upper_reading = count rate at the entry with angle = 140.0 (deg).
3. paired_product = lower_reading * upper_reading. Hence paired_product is 9.4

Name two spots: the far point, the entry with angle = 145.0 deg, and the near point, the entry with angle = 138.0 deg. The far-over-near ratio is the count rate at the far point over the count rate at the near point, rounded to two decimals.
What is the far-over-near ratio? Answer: 0.83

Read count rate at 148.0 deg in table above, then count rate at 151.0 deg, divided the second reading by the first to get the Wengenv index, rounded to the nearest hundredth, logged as 1.22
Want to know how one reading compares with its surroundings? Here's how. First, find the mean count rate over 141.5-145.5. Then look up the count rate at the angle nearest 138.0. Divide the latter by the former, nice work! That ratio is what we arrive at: 1.12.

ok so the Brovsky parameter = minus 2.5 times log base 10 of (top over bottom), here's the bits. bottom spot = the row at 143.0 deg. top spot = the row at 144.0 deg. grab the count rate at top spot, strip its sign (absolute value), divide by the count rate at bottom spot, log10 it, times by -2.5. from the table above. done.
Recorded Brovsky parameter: 0.09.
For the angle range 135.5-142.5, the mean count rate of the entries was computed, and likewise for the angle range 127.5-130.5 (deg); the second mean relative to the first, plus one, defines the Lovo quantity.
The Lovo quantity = 2.17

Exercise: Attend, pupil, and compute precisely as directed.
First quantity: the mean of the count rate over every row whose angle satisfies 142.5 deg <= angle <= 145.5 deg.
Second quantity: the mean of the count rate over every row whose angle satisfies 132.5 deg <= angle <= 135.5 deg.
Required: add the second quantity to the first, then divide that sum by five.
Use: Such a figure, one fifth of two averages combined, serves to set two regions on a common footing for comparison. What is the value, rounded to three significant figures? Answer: 1.17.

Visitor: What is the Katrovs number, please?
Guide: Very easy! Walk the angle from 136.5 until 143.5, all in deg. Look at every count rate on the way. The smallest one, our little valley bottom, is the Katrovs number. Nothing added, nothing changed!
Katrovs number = 2.77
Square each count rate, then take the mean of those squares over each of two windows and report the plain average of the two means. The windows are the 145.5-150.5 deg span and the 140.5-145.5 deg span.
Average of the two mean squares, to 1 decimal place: 6.4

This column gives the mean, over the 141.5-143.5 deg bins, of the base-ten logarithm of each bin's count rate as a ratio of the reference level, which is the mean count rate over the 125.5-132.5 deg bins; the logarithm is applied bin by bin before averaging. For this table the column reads -0.10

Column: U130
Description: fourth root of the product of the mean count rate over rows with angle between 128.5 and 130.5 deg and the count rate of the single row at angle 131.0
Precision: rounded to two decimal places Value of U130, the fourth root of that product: 1.83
